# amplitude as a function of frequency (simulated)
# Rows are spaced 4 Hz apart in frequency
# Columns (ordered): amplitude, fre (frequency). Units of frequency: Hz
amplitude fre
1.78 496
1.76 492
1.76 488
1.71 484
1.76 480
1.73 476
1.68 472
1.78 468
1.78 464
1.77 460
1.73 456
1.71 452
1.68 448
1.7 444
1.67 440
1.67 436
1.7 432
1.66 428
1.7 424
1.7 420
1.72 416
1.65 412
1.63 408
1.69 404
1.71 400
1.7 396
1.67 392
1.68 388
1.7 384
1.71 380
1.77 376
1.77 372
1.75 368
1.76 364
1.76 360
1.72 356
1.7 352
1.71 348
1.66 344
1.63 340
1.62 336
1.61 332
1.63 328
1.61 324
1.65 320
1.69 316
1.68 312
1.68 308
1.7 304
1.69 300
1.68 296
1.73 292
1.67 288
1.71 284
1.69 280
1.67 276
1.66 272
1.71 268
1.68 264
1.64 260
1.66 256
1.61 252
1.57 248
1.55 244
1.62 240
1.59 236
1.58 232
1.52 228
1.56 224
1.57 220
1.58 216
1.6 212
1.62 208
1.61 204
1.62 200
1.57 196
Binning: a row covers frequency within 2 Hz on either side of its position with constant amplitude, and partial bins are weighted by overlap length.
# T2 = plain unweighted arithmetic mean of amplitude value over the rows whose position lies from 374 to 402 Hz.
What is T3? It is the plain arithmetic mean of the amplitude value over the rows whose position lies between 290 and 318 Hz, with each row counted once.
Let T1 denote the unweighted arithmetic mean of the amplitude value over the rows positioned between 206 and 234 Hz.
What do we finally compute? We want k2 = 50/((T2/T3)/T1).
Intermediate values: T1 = 1.58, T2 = 1.71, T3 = 1.693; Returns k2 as 78.2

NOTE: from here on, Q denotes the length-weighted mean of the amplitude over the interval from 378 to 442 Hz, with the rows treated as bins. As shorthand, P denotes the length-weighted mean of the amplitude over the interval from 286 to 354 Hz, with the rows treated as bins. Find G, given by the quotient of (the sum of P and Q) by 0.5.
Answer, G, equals 6.70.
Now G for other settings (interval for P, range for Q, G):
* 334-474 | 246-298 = 6.74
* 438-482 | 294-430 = 6.83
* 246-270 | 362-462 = 6.70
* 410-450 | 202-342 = 6.64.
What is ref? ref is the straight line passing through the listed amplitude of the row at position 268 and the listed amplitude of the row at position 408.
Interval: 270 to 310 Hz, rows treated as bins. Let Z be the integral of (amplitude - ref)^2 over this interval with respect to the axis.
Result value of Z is 0.02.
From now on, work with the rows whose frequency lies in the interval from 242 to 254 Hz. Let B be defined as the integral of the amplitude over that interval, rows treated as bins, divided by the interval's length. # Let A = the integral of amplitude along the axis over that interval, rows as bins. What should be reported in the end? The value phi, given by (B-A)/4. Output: -4.34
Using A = 18.9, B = 1.58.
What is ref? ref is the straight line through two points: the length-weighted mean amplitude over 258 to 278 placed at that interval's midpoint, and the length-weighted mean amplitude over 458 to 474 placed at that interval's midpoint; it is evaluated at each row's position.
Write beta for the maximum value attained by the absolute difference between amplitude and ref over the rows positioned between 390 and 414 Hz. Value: 0.099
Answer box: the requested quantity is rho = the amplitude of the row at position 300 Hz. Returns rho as 1.69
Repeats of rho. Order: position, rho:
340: 1.63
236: 1.59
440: 1.67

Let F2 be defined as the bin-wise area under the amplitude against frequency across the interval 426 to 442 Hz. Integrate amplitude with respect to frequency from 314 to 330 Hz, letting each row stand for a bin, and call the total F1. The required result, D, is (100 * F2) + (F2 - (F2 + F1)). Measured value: 2654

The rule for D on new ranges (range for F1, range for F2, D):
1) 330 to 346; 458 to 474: 2778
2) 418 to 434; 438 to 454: 2677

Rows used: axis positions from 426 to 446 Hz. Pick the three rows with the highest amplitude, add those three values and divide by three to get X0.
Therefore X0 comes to 1.69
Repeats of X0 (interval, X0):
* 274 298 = 1.71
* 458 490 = 1.78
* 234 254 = 1.61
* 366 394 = 1.76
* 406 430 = 1.71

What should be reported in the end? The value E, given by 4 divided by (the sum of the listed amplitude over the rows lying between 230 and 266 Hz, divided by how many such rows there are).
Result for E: 2.483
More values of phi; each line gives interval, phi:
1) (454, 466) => -4.84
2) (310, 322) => -4.60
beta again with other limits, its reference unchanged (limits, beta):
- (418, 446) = 0.077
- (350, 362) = 0.051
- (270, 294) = 0.048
